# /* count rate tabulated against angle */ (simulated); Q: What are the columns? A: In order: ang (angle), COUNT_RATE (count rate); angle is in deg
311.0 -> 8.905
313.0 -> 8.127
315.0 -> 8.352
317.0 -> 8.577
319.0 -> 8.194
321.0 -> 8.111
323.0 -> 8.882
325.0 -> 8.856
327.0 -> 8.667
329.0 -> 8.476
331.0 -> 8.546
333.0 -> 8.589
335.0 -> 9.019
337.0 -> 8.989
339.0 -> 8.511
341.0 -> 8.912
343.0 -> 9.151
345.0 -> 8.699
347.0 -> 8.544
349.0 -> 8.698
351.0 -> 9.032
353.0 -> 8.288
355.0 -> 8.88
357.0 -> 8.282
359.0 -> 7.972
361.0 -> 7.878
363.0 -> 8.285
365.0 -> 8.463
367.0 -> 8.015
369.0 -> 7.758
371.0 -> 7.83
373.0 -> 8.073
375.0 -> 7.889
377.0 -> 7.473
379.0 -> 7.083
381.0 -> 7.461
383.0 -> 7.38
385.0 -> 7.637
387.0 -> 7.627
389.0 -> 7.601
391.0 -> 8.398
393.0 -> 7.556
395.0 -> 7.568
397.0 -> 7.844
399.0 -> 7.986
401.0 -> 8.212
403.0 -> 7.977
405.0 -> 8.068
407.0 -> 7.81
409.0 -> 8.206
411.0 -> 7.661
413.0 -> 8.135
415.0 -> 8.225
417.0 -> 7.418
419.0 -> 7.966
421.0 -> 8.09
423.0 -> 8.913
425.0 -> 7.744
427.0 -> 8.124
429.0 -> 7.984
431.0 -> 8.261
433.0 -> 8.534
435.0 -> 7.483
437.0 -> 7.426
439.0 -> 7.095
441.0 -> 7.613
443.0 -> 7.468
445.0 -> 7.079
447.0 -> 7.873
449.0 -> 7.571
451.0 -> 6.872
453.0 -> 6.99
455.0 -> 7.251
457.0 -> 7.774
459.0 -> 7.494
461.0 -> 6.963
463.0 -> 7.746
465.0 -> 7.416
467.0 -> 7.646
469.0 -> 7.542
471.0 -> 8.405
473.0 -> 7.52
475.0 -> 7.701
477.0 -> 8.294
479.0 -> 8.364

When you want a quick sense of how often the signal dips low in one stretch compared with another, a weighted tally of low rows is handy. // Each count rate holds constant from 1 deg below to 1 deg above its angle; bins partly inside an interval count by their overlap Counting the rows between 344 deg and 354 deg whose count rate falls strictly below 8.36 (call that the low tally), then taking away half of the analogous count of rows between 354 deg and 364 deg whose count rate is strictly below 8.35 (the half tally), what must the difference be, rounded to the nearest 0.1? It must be -1.0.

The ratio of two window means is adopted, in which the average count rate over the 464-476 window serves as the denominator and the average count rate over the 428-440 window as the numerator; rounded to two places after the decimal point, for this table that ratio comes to 1.01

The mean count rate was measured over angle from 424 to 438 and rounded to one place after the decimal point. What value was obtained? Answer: 7.9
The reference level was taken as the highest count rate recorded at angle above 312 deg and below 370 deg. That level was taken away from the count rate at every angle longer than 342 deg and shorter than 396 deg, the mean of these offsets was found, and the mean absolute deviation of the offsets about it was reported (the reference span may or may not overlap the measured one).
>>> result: 0.45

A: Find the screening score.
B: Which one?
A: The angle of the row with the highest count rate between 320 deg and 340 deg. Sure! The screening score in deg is 335.0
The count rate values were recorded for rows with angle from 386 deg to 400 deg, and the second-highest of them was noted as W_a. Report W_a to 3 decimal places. 7.986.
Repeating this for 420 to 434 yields 8.534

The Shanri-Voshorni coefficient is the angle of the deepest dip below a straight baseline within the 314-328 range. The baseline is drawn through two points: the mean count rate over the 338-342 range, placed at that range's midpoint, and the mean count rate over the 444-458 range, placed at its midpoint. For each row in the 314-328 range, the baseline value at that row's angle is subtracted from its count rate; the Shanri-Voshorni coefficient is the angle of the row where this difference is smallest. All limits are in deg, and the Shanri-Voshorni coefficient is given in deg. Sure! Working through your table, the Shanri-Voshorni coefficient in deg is 321.0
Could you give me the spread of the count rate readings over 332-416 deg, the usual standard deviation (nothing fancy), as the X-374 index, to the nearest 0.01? 0.51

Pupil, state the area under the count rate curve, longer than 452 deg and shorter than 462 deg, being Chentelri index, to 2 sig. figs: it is 73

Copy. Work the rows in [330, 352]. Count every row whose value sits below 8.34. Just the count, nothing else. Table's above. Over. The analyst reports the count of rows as 0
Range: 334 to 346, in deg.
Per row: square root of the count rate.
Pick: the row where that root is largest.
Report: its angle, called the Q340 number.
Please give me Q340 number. 343.0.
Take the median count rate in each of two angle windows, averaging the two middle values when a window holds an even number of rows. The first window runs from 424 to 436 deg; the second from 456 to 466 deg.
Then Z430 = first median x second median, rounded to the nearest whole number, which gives 60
